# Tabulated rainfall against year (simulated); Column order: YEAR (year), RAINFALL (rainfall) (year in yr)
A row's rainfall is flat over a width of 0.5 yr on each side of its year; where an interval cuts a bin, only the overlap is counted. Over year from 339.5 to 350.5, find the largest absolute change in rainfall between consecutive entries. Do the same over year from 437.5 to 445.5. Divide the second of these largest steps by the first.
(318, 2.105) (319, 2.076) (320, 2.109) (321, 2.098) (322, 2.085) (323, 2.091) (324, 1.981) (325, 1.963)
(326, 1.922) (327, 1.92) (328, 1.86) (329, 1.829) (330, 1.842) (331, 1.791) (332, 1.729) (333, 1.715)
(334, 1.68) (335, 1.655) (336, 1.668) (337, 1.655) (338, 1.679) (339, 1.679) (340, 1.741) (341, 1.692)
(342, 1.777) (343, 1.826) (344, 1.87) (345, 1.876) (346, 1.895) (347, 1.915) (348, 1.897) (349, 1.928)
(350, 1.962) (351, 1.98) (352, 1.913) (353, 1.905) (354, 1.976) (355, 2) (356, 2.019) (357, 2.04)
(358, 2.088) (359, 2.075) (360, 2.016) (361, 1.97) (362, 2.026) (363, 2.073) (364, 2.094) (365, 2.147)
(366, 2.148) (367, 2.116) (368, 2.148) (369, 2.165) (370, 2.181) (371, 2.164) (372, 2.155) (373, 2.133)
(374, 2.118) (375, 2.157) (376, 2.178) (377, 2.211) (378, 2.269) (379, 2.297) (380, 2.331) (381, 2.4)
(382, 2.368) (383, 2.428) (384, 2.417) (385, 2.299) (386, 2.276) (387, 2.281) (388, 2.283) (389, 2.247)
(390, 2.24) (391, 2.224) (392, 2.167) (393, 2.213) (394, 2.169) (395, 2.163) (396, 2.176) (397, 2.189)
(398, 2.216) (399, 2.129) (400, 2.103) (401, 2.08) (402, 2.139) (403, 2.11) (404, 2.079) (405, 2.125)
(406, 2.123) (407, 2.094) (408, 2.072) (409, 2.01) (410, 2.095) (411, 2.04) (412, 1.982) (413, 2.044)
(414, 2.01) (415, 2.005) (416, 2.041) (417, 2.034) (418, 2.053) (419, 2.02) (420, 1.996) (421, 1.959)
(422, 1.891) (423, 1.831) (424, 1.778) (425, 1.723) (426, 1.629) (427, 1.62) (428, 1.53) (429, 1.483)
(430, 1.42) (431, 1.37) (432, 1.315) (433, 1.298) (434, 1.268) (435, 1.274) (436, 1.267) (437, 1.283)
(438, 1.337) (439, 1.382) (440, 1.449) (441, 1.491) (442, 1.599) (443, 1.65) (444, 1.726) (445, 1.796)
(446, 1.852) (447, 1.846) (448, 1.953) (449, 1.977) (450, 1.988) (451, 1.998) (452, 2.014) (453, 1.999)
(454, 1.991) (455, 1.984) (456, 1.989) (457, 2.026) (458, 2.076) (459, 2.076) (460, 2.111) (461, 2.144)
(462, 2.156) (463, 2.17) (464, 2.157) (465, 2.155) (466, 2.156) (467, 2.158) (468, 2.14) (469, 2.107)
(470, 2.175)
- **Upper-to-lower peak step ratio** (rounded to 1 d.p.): 1.3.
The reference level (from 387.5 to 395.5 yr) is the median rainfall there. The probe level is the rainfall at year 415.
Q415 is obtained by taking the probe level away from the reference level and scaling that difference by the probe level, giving 0.11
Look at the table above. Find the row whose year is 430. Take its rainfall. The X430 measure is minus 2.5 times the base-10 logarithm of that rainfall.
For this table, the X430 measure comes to -0.38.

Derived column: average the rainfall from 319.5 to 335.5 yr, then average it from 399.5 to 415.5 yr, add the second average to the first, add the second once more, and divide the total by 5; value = 1.21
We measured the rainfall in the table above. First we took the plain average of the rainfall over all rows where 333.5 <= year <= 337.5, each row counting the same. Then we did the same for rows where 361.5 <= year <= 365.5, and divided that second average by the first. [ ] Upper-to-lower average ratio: 1.25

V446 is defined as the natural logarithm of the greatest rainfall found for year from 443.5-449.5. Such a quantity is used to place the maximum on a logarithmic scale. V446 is 0.68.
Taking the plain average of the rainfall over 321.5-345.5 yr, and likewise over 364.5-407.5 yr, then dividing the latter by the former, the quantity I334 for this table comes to 1.21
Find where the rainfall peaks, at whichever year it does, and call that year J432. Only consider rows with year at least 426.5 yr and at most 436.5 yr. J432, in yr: 427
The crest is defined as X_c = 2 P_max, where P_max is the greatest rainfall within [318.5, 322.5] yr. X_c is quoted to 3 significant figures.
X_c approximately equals 4.22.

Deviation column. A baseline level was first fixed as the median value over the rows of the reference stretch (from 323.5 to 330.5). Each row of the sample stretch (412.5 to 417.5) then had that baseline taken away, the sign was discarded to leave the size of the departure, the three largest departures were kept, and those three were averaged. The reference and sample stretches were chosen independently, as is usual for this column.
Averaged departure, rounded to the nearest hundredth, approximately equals 0.12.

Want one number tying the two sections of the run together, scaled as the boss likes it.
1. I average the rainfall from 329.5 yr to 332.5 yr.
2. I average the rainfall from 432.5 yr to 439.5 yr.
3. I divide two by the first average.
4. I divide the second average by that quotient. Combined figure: 1.16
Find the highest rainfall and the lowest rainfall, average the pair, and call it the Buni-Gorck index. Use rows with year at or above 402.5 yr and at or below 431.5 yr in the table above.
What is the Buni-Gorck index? 1.75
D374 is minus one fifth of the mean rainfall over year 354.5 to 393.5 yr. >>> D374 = -0.44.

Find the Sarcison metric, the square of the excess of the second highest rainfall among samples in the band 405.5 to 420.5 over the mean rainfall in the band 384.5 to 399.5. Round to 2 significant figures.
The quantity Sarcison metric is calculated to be 0.015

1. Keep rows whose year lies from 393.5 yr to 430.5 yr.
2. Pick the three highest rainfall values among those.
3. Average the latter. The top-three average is 2.19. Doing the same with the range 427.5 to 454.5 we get 2.00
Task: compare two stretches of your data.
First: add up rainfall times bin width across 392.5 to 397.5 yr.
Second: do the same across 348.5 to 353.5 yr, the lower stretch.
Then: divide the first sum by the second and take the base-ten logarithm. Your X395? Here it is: 0.05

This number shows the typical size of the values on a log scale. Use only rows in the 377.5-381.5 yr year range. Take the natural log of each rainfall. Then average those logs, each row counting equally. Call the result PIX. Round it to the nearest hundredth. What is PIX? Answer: 0.84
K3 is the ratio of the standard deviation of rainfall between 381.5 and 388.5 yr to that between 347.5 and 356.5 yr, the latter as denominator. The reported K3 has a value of 1.5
